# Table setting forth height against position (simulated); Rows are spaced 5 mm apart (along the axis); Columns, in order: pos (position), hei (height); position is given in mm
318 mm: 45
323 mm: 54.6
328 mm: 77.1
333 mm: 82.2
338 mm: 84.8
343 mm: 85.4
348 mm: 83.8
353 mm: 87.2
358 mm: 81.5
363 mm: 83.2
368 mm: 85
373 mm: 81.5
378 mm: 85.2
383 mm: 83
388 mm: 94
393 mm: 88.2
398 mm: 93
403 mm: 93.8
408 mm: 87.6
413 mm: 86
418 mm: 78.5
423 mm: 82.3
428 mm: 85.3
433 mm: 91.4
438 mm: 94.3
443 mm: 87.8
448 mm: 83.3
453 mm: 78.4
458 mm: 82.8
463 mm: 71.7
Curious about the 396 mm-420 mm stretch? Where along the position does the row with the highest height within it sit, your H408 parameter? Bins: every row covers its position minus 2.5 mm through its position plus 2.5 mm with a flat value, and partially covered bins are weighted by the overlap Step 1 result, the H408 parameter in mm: 403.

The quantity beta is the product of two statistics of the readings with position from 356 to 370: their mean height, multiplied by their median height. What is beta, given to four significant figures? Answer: 6925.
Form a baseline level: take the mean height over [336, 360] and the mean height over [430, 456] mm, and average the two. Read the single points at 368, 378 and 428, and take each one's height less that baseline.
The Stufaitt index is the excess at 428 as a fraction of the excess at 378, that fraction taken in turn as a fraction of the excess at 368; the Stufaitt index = -1.1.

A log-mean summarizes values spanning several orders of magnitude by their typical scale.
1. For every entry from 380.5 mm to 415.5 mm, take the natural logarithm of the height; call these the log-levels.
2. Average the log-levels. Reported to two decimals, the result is 4.49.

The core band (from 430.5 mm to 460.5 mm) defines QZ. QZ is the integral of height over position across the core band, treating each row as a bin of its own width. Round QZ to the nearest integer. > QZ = 2590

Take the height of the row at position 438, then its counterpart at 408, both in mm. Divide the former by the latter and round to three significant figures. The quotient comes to 1.08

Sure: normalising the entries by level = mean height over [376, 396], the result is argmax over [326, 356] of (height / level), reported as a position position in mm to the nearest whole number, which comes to 353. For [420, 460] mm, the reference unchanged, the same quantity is 438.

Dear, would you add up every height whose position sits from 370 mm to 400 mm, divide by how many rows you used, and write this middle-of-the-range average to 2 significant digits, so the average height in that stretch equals 87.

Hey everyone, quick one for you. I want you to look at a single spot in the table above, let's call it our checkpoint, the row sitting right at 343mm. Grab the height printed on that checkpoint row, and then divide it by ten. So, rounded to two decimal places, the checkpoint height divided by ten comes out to 8.54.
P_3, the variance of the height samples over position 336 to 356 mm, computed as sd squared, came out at 2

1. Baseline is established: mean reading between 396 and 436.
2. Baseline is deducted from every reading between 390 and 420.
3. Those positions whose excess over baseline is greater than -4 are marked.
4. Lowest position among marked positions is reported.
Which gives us 393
